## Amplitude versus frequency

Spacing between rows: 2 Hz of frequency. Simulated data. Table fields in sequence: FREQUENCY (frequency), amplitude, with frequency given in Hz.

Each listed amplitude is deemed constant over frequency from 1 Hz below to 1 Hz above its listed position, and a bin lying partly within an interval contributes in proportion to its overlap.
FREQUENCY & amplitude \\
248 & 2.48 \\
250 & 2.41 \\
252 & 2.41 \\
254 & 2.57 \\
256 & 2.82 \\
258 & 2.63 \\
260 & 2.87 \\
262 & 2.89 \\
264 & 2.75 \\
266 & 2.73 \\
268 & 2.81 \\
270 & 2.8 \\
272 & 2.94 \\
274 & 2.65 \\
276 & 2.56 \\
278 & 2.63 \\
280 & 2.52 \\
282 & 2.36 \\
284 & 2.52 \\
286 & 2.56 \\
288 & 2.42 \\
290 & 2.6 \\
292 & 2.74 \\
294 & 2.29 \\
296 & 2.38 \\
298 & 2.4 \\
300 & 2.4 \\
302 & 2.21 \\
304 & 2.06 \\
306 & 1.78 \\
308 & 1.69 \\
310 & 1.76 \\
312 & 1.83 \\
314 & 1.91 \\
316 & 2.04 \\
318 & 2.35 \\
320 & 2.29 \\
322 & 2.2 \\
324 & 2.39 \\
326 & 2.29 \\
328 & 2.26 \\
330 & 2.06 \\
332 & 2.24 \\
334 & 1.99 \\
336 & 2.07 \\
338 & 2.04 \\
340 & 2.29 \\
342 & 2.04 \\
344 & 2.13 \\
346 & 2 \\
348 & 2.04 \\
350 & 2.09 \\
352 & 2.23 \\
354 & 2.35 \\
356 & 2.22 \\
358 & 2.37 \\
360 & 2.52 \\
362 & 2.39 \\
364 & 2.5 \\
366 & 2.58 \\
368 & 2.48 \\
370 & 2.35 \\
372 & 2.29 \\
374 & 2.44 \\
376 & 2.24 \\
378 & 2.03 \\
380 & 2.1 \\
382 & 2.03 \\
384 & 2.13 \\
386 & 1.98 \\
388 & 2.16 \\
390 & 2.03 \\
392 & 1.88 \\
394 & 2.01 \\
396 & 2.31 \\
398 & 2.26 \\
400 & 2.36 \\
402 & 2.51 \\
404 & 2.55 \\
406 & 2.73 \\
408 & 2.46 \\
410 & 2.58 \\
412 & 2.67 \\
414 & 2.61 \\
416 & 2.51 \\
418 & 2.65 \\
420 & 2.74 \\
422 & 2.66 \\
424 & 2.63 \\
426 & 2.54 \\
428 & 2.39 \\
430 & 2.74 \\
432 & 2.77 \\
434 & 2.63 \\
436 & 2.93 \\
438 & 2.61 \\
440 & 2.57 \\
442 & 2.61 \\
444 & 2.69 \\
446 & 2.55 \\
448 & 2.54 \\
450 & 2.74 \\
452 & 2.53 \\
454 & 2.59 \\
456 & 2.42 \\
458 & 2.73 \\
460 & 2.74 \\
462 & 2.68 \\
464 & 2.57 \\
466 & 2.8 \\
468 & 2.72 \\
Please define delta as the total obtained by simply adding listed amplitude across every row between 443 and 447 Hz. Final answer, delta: 5.24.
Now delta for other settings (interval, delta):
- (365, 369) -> 5.06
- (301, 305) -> 4.27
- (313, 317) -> 3.95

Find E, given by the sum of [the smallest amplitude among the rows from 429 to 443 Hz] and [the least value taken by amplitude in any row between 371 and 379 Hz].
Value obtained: 4.60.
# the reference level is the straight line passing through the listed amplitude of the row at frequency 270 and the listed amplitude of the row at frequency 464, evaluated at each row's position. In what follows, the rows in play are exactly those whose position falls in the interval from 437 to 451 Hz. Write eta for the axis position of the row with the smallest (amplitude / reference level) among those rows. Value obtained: 448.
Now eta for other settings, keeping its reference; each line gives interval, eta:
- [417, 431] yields 428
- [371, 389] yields 386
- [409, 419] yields 416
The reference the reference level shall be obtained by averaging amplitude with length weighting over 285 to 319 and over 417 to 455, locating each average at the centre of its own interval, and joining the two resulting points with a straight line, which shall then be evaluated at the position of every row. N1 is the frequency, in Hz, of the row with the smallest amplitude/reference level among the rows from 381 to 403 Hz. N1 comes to 392 Hz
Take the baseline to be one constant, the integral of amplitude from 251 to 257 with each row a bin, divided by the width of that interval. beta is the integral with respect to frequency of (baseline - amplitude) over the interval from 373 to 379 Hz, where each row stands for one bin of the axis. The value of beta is 2.2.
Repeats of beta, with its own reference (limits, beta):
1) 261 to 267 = -1.1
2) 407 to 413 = 0.2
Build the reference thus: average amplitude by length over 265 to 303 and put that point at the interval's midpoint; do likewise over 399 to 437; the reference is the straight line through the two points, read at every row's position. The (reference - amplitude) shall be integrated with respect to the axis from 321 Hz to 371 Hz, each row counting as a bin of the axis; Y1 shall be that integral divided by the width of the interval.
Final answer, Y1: 0.34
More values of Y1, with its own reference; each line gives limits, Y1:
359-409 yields 0.31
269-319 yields 0.22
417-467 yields -0.02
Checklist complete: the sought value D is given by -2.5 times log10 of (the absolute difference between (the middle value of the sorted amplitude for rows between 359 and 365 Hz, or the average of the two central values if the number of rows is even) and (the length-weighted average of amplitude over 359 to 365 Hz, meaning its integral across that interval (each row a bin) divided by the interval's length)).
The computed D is 3.8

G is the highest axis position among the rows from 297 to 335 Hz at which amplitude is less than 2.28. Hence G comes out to 334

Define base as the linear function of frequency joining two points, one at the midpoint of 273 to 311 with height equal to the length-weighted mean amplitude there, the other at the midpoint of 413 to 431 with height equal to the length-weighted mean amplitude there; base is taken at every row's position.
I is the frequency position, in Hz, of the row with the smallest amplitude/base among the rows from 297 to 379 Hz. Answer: 308 Hz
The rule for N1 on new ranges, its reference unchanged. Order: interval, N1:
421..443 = 428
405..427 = 408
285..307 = 306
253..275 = 274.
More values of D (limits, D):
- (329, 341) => 3.3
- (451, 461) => 4.8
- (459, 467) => 4.8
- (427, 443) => 3.6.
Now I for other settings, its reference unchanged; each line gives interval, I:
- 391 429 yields 392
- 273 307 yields 306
